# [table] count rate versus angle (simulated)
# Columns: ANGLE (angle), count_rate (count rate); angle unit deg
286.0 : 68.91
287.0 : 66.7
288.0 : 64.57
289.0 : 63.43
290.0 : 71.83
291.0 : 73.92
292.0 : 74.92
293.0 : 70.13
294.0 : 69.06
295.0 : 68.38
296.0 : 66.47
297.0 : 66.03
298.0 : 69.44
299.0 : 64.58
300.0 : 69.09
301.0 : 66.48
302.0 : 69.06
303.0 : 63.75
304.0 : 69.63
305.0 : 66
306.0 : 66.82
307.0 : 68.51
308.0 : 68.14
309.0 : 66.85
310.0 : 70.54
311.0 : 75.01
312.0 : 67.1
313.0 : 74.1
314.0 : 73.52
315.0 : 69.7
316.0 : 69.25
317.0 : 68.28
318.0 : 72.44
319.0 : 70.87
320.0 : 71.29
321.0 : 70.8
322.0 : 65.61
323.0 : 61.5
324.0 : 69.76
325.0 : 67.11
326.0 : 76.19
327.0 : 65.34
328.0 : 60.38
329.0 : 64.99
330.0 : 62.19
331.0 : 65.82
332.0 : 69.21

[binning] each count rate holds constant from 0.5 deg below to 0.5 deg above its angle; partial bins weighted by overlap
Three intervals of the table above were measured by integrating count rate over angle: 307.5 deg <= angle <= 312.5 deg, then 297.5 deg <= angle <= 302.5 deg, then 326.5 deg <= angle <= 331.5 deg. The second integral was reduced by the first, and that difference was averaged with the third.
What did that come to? 155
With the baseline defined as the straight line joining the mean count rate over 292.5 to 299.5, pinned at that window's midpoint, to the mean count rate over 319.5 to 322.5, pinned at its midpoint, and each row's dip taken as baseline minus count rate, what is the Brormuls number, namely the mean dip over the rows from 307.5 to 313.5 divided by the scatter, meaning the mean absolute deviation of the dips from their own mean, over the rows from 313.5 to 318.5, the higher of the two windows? -0.9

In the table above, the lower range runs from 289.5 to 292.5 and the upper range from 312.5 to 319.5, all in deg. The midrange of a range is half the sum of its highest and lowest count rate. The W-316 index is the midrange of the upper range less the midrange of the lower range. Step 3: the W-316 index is -2.2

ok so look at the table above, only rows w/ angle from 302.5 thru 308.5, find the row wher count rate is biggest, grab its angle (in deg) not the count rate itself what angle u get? 304.0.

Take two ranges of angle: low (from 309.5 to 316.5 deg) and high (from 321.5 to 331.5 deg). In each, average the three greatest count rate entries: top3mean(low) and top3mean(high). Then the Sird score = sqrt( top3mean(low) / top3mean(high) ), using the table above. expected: 1.022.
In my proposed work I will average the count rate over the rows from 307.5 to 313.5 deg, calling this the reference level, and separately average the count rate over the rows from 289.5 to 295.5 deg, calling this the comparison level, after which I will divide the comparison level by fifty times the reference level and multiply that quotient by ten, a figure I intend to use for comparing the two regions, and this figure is 0.203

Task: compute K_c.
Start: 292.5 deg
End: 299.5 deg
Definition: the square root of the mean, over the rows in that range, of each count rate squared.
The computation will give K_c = 67.8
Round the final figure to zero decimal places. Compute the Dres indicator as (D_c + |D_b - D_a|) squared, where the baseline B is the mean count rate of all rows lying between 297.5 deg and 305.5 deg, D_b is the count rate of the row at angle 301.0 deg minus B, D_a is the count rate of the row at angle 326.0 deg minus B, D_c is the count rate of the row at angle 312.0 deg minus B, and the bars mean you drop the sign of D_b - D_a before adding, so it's 91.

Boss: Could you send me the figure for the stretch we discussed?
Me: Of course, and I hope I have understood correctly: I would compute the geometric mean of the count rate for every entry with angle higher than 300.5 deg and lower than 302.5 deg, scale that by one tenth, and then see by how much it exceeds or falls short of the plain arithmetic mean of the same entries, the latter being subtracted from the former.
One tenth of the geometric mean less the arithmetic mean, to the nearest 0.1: -61.0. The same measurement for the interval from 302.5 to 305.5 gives -59.8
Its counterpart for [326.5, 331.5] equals -57.4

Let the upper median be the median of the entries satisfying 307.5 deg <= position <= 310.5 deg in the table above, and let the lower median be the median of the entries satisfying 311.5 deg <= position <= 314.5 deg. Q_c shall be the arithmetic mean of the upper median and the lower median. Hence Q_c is 70.8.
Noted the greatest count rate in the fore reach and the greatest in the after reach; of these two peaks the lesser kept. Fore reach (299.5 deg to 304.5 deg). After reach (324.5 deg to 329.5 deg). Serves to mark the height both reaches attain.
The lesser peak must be 69.6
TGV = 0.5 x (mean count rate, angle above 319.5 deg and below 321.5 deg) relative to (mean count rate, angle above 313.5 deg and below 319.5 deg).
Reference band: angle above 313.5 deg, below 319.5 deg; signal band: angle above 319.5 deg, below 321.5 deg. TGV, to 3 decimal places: 0.503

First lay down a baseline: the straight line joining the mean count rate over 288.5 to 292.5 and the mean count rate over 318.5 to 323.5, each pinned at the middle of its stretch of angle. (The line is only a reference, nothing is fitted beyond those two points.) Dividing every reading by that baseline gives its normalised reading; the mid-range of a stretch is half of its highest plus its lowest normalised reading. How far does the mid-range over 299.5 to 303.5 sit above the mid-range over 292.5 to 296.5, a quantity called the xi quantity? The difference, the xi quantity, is -0.02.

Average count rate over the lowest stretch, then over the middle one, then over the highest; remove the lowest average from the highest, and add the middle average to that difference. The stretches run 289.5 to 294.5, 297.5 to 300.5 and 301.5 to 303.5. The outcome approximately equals 62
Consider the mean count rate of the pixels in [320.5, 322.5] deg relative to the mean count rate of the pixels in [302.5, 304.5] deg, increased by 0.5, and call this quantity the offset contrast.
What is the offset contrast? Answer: 1.52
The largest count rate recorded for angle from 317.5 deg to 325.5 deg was 72.44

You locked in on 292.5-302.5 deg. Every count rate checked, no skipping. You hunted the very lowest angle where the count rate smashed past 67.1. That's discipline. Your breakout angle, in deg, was 293.0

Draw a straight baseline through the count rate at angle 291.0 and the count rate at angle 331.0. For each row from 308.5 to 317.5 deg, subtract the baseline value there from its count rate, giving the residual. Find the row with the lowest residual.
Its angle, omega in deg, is 309.0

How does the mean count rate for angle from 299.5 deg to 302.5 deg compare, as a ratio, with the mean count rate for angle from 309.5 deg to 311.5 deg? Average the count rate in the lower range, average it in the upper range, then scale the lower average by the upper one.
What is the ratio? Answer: 0.94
